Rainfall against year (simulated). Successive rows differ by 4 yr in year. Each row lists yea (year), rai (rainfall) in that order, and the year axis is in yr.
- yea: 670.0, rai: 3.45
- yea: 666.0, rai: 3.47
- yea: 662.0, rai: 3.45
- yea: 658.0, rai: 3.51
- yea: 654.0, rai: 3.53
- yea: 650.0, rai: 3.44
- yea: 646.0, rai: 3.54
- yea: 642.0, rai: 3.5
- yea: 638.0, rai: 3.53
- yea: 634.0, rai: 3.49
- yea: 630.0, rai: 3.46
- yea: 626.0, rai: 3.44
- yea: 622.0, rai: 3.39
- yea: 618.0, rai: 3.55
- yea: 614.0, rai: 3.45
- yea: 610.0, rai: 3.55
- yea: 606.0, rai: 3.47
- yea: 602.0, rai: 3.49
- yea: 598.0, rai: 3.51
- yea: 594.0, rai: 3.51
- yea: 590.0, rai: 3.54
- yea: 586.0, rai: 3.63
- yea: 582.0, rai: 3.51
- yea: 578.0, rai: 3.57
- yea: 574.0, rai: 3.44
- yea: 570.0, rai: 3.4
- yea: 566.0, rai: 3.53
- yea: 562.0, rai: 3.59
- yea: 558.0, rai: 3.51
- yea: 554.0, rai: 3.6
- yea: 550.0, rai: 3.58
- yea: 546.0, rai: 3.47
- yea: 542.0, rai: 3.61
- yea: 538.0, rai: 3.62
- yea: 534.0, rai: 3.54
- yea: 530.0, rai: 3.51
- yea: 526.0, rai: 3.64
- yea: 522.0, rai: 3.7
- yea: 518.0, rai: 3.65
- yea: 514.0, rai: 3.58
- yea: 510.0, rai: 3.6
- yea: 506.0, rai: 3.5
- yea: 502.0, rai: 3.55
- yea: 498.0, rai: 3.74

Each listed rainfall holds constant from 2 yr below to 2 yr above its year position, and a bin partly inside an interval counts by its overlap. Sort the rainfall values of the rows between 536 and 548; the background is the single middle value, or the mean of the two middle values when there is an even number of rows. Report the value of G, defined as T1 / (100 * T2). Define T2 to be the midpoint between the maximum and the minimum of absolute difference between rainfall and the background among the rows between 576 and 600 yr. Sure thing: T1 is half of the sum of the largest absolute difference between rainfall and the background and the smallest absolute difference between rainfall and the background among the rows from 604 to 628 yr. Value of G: 0.023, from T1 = 0.140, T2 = 0.060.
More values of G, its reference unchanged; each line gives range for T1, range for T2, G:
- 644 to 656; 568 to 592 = 0.010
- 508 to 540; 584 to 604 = 0.008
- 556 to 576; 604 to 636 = 0.008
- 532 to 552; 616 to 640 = 0.005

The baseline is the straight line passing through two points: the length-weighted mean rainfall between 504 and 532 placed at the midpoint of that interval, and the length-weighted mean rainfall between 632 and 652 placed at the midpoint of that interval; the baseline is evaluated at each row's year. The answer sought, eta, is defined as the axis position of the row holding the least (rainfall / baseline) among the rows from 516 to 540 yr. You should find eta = 530.0 yr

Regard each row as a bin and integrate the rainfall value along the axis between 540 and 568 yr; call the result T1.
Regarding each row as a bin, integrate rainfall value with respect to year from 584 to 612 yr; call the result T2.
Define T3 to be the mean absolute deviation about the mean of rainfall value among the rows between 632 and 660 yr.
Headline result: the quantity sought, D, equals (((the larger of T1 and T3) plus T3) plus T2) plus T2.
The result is 297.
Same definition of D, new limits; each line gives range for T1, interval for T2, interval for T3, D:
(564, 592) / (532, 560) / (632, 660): 298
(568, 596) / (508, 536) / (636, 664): 300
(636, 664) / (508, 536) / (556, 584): 300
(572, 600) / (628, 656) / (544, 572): 295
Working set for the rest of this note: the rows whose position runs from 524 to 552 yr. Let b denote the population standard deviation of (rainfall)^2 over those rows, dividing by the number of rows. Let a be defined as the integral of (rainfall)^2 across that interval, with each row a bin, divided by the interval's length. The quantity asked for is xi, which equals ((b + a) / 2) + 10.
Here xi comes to 16.6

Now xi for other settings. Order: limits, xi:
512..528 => 16.8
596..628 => 16.2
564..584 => 16.3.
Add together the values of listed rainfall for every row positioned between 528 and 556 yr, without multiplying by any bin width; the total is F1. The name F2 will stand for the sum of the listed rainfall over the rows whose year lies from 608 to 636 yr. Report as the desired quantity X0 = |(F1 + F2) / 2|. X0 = 24.6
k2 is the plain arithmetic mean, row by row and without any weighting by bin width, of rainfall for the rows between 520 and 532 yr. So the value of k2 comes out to 3.62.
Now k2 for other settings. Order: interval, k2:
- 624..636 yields 3.46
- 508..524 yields 3.63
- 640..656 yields 3.50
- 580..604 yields 3.53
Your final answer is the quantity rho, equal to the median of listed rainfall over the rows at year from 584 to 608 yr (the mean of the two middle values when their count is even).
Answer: 3.51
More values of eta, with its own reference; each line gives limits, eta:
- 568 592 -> 570.0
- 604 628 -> 622.0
